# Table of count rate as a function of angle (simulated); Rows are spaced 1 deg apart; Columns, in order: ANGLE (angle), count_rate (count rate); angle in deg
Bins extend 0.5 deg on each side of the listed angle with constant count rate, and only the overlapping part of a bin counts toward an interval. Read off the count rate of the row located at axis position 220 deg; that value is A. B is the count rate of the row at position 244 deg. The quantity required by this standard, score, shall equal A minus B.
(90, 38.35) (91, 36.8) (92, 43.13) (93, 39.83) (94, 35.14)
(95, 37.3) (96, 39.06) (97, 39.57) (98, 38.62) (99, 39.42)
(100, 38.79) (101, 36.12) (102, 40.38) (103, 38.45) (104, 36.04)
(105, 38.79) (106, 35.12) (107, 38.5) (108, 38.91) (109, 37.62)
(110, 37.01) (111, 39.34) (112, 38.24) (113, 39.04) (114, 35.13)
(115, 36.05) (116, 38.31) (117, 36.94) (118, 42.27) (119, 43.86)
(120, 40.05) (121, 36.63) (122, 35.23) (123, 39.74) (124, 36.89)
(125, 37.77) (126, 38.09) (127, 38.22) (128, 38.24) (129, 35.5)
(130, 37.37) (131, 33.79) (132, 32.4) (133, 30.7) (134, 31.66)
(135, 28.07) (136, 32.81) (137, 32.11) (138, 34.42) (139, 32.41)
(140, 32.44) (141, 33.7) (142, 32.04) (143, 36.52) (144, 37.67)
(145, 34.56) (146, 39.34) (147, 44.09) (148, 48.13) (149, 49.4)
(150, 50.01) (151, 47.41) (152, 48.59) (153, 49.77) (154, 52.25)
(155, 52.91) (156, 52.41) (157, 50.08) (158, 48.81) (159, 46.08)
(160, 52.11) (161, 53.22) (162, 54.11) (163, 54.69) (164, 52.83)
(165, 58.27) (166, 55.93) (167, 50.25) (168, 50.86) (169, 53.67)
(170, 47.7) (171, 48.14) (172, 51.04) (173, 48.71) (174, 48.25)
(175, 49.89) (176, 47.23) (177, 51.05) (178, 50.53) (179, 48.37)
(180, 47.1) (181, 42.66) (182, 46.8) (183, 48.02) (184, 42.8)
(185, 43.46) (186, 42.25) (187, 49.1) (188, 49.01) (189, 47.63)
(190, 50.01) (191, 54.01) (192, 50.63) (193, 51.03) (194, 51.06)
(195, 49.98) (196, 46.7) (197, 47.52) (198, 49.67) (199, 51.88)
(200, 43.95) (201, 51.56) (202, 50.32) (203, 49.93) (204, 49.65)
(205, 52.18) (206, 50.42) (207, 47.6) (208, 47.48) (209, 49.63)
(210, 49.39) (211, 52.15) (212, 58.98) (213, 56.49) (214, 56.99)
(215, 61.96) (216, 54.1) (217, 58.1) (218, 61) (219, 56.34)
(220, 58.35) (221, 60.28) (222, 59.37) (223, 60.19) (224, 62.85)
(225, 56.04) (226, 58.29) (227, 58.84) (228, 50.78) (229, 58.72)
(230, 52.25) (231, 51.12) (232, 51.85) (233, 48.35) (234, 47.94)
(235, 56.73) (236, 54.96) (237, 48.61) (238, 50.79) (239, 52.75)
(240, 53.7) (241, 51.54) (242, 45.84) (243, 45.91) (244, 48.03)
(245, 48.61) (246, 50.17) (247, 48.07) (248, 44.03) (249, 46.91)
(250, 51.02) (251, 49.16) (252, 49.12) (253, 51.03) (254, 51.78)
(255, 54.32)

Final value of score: 10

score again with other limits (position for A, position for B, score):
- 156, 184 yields 10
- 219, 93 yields 17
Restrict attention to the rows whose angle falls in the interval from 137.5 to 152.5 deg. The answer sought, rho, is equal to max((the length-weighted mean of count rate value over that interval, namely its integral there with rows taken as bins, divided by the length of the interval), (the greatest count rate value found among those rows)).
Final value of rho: 50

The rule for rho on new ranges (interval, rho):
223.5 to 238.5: 63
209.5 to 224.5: 63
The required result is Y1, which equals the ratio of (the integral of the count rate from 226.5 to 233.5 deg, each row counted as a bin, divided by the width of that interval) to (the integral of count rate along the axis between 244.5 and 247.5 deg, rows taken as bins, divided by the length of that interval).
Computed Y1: 1.09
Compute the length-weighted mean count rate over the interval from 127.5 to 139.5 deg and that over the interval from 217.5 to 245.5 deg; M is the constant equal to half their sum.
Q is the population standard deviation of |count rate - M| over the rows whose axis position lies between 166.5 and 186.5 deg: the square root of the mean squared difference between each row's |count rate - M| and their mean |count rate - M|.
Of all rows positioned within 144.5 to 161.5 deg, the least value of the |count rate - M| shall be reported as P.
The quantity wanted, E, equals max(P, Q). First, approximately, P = 0.48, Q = 2.5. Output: 2.5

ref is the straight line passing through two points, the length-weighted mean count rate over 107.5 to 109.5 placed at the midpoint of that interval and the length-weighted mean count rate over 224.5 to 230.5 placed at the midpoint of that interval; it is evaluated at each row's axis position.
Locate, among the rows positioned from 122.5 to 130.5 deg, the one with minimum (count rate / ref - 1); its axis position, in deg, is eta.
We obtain 129 deg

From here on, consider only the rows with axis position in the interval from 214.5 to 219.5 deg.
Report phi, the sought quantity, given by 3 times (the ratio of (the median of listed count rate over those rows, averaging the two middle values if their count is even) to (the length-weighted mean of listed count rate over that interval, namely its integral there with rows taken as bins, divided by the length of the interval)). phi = 2.99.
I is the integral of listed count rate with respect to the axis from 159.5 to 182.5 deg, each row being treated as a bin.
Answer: 1163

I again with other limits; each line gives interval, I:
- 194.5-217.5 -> 1187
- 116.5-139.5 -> 825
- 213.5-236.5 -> 1295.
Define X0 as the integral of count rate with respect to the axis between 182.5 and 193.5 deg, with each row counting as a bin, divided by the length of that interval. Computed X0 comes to 48.0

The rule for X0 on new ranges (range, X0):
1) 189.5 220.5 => 52.2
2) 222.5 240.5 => 54.2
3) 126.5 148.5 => 35.3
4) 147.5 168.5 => 51.3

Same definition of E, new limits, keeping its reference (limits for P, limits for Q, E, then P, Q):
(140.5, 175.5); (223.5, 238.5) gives 4.4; 0.48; 4.4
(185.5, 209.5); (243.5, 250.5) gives 2.1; 0.34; 2.1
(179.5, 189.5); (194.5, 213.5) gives 3.3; 0.15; 3.3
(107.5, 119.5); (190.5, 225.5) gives 4.9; 0.25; 4.9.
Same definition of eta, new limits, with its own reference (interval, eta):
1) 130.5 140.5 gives 135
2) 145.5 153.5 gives 146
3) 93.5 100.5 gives 94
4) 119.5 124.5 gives 122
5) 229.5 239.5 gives 234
